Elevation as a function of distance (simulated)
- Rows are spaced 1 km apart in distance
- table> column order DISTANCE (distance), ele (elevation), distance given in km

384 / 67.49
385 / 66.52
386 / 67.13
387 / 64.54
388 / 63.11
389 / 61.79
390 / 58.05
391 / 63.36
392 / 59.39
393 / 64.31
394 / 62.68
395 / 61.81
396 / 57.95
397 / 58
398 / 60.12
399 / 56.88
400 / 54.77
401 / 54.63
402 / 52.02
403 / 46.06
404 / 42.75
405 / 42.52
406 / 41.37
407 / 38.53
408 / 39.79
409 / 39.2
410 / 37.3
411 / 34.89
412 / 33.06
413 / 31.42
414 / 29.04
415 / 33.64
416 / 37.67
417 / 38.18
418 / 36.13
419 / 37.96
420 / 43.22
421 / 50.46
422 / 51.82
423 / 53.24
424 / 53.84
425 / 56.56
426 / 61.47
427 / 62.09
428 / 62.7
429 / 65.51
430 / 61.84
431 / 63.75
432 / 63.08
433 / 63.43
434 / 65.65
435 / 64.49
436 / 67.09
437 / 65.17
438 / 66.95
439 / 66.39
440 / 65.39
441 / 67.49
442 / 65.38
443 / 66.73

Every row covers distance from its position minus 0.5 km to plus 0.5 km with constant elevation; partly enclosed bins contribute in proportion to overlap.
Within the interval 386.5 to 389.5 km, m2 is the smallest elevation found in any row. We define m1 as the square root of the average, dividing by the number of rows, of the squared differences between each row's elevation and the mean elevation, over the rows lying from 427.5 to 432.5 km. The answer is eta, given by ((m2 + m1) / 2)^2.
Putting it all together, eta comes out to 993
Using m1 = 1.2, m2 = 61.79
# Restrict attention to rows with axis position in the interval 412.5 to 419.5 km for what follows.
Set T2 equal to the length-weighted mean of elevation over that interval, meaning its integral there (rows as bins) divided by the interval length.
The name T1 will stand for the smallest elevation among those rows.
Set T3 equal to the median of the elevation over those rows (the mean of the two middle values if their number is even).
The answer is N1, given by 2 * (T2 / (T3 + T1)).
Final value 1.07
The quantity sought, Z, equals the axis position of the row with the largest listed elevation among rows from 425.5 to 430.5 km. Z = 429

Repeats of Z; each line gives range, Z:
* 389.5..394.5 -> 393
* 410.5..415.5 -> 411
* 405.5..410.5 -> 406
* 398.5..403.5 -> 399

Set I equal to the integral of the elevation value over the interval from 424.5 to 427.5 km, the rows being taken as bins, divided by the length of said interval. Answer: 60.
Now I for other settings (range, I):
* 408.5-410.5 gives 38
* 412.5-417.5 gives 34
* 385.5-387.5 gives 66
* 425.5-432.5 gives 63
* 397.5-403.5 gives 54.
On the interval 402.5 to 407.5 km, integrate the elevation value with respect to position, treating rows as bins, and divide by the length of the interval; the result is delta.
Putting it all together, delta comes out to 42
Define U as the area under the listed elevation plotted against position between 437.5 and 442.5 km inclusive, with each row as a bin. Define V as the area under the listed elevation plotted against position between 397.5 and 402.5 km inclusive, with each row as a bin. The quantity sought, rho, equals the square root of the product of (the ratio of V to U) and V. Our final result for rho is 15.3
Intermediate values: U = 332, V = 278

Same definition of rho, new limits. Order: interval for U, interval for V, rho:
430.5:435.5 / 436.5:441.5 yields 18.5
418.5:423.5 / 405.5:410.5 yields 12.8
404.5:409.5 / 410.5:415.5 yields 11.4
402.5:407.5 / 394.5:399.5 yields 20.3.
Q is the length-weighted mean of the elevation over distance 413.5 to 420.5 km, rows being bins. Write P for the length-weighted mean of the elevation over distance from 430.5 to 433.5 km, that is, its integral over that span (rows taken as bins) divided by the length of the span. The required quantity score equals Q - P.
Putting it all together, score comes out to -27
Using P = 63.4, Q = 37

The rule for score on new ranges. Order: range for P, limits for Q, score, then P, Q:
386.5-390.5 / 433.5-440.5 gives 4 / 61.9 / 66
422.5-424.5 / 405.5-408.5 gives -14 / 53.5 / 40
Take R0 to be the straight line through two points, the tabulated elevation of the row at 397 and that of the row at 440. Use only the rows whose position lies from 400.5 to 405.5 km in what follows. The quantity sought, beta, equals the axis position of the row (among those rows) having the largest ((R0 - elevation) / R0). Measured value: 405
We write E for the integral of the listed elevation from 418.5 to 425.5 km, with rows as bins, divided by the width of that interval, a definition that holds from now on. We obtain 50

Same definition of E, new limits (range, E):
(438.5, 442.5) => 66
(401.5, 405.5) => 46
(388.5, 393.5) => 61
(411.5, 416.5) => 33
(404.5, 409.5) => 40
